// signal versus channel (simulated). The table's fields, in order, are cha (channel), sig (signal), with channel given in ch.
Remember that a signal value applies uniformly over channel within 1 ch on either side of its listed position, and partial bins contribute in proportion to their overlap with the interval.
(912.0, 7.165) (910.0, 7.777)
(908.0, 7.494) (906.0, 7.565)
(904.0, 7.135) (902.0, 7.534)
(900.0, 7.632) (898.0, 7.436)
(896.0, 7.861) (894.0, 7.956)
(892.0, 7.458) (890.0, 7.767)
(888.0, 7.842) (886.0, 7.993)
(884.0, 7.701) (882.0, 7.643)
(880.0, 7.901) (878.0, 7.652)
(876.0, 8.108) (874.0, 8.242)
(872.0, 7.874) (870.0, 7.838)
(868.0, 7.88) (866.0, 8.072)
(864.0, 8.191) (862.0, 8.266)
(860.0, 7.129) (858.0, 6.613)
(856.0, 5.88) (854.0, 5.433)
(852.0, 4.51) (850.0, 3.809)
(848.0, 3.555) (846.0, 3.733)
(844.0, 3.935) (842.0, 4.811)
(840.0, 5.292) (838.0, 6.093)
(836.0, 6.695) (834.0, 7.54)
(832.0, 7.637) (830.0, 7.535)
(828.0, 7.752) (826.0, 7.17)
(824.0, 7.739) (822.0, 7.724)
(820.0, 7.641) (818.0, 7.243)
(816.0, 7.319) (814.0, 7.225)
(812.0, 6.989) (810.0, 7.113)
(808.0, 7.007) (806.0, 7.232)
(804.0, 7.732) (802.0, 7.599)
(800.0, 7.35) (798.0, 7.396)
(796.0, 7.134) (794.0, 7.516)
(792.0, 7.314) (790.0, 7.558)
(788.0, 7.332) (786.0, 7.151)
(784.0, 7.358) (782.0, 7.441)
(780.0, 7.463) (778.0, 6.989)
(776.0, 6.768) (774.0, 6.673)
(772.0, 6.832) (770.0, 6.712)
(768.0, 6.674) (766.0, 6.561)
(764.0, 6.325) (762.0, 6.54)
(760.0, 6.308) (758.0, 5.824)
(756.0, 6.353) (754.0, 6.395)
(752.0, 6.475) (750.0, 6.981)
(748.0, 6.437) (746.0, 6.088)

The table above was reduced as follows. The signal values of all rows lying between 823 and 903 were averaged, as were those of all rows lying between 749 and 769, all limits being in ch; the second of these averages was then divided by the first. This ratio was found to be 0.928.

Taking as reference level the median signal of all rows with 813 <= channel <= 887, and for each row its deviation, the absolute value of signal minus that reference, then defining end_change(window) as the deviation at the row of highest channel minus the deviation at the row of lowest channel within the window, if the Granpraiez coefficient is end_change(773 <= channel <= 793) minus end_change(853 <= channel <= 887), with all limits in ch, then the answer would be 1.0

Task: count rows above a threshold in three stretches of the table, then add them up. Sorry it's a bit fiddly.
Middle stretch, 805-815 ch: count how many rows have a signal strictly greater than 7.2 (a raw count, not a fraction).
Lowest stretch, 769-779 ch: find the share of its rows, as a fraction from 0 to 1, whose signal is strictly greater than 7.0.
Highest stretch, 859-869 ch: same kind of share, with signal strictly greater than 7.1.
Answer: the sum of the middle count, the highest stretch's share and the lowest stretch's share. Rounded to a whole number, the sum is 3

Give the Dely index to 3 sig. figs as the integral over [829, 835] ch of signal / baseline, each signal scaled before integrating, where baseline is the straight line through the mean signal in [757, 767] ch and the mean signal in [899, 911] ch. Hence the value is 6.58 ch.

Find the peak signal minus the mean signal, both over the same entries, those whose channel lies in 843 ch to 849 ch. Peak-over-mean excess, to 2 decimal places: 0.19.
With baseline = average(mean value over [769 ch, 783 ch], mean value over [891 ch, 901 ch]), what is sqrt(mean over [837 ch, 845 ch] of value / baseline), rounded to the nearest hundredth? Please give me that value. 0.83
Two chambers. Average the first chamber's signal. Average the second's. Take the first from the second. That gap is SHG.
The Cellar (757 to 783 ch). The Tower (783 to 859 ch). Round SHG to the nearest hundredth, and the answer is -0.05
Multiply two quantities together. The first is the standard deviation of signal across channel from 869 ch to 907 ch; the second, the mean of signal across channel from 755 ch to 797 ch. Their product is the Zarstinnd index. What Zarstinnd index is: 2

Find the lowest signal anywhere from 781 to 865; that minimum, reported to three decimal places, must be 3.555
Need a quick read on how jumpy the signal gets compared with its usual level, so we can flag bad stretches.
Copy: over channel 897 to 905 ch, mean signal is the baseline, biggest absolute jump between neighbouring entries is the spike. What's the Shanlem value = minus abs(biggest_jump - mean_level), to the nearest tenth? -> -7.0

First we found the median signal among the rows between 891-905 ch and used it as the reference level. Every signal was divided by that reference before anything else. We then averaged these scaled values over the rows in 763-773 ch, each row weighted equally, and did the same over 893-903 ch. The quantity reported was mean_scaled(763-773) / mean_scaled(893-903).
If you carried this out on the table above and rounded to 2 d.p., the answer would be 0.86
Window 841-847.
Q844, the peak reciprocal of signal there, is 0.268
